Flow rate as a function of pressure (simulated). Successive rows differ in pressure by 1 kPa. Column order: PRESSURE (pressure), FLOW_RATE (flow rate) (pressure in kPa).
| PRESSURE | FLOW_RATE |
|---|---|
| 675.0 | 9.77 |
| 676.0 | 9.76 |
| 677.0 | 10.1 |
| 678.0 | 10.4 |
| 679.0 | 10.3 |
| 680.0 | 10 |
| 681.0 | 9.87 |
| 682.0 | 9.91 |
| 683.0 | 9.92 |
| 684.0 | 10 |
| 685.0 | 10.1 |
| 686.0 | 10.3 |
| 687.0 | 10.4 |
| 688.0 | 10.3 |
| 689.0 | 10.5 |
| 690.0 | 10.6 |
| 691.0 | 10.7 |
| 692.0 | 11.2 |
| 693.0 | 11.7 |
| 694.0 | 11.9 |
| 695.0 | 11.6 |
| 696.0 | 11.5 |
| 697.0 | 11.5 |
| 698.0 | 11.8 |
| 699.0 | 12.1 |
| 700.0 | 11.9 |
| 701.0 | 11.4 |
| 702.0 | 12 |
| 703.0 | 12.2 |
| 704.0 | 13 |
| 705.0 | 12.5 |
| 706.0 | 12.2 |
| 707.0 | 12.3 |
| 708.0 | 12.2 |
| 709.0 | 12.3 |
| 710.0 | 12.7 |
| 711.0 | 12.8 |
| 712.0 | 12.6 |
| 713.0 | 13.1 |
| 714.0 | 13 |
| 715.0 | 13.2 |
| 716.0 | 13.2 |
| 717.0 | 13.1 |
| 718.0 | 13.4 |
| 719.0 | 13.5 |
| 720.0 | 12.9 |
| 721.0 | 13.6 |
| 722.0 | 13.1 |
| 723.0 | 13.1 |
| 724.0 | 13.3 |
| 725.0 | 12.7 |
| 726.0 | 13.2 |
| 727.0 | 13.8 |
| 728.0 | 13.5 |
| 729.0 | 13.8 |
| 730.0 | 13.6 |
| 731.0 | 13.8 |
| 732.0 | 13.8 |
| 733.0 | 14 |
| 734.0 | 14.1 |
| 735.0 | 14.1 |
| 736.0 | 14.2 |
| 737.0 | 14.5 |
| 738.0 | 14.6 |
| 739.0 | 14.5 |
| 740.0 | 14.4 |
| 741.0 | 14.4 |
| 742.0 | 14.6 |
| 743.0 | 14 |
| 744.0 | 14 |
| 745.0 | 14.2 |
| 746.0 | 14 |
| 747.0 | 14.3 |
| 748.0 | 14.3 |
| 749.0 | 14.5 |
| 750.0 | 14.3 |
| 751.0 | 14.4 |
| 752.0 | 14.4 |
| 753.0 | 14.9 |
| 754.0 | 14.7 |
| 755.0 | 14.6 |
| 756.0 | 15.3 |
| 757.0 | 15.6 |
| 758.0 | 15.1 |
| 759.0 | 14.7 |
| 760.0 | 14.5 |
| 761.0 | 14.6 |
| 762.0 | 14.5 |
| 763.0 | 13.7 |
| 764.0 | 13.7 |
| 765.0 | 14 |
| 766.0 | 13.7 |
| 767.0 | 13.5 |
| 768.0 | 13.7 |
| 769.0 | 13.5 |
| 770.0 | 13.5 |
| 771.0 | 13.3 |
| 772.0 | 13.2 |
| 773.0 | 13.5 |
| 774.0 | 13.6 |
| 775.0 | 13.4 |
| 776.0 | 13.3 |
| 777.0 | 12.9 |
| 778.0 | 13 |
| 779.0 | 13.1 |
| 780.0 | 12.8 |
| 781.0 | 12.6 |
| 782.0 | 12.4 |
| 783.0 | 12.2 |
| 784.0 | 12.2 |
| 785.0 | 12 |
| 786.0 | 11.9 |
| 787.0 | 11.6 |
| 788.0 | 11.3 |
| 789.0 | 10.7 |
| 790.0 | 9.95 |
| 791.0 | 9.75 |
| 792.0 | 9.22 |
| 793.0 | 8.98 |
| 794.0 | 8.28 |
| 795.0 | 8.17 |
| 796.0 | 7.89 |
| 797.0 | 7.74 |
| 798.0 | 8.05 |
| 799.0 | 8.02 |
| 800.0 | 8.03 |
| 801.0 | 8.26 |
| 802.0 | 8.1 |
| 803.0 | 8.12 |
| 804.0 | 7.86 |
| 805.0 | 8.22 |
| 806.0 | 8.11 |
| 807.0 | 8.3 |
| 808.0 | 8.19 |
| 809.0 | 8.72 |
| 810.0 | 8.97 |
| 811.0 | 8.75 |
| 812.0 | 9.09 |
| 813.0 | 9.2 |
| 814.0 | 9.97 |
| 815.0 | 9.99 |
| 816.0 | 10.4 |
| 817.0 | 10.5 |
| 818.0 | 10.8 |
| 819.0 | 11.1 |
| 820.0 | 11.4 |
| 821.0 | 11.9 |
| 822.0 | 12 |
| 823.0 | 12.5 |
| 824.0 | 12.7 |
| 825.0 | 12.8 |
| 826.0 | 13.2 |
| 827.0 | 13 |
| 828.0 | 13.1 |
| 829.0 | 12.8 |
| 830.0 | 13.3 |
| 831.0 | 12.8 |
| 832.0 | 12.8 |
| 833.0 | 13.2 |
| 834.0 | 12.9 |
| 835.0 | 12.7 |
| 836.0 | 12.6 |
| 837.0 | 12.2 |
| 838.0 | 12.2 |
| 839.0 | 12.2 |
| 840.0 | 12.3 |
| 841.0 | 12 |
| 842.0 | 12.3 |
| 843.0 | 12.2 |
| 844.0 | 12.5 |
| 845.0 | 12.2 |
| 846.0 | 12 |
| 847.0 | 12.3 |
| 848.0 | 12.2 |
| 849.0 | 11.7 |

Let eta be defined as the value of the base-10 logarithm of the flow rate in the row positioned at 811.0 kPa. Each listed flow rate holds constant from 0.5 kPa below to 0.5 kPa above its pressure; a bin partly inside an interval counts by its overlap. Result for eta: 0.94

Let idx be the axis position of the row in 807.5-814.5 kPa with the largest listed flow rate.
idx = 814.0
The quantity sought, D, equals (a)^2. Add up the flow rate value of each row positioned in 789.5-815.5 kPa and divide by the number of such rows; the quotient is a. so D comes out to 74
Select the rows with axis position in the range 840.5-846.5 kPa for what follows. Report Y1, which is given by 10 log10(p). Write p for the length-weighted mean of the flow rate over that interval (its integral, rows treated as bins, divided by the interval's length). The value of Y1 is 10.9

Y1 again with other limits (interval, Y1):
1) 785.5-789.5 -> 10.6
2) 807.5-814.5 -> 9.5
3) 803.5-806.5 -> 9.1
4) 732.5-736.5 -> 11.5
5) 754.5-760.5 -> 11.8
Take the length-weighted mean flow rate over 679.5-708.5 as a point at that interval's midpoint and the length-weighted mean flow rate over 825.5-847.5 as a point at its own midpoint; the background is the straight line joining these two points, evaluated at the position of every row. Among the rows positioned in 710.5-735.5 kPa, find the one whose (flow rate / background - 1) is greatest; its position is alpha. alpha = 734.0 kPa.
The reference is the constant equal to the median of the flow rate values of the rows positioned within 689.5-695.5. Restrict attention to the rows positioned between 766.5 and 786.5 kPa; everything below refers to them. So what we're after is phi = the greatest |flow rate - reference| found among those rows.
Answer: 2.3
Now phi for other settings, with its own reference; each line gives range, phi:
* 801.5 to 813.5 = 3.5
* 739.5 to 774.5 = 4.2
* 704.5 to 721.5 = 2.2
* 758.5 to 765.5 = 3.3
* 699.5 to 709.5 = 1.6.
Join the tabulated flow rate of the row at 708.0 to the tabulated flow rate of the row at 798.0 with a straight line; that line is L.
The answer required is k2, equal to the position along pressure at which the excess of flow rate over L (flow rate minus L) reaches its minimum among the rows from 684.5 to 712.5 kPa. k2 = 685.0 kPa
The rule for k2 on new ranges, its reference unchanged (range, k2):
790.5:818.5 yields 797.0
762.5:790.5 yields 790.0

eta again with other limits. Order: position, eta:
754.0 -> 1.17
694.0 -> 1.08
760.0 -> 1.16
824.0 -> 1.10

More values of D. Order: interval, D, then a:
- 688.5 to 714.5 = 143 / 12.0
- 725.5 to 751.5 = 199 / 14.1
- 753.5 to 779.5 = 194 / 13.9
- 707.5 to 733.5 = 174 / 13.2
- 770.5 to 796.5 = 134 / 11.6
